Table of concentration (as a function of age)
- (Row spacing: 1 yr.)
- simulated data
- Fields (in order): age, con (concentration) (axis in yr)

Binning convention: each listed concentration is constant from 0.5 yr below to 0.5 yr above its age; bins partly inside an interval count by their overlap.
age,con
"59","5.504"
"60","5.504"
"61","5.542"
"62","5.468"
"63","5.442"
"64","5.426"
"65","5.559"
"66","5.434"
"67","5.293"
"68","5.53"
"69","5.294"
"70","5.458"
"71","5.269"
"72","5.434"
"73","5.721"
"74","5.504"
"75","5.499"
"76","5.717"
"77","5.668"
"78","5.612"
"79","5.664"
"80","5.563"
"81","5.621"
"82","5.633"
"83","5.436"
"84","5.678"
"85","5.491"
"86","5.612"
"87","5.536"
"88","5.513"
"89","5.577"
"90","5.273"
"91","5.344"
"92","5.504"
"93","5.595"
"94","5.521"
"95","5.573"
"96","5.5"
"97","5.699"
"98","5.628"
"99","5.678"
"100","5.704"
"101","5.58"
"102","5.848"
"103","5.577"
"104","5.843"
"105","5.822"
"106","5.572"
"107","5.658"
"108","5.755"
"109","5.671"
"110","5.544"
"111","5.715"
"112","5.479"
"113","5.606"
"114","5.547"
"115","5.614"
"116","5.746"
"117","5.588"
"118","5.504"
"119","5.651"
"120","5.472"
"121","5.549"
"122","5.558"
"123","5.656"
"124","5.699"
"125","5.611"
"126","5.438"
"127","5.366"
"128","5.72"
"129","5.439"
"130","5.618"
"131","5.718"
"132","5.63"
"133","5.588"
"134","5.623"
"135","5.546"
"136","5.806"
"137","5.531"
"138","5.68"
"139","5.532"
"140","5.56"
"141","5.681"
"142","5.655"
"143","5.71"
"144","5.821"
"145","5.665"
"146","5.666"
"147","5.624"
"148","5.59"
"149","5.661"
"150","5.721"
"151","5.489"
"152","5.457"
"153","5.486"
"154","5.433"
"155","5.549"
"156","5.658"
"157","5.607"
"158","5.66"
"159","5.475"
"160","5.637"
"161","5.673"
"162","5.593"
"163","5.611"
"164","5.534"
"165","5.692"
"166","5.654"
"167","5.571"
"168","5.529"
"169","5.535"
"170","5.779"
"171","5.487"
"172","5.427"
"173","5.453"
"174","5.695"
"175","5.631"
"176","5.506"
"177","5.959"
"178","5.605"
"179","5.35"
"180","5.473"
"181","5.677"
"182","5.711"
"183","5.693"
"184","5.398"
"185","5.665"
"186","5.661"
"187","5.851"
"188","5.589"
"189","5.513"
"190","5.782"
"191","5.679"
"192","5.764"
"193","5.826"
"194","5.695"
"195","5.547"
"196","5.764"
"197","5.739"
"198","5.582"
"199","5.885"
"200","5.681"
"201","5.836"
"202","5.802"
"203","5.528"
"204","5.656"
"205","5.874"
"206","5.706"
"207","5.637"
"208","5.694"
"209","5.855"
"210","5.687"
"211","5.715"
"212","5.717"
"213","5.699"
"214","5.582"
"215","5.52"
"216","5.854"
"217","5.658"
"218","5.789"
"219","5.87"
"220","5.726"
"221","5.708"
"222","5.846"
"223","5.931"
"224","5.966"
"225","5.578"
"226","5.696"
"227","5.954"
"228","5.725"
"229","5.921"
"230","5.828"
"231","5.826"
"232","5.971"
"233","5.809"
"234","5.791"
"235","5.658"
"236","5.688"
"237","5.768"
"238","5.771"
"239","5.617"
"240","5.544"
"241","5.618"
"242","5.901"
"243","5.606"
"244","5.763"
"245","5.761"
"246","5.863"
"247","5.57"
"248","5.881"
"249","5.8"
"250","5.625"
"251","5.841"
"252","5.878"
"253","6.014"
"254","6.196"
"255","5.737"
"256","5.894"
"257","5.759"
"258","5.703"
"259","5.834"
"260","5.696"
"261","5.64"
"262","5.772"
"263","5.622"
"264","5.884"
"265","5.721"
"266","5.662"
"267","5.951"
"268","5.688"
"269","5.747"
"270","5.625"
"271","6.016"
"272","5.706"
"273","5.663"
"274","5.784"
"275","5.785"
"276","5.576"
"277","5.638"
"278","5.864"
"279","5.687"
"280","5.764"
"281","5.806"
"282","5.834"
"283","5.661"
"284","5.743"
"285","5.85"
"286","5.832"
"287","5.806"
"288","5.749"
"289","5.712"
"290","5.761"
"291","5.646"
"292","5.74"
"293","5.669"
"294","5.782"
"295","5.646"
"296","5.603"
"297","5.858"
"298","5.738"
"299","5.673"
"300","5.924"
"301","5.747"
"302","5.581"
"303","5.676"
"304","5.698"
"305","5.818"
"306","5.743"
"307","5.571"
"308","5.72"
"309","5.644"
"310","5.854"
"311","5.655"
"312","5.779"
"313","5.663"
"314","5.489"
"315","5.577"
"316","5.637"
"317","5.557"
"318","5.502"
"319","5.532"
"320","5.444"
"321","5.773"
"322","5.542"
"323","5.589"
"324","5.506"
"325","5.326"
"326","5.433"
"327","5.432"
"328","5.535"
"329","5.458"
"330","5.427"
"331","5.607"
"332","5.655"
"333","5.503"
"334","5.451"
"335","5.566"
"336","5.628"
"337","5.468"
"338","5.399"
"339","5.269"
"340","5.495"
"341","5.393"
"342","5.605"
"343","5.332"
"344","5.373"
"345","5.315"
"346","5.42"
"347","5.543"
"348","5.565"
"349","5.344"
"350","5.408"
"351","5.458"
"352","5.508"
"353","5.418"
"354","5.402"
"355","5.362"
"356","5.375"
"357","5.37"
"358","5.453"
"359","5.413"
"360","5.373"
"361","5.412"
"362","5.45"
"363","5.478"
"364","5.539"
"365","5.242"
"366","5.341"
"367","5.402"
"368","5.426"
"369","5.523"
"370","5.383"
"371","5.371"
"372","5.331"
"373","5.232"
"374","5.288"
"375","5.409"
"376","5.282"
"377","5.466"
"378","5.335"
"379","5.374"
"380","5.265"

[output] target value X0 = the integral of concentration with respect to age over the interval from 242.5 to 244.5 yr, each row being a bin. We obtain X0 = 11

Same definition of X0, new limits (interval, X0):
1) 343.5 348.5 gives 27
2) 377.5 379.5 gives 11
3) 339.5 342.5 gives 16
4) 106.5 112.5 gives 34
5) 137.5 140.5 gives 17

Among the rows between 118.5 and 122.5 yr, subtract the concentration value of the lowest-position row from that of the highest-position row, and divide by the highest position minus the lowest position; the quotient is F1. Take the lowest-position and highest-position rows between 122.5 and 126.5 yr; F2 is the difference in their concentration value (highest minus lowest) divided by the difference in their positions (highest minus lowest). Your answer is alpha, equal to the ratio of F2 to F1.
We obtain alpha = 2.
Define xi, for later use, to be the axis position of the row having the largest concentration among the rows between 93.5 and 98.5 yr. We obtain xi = 97 yr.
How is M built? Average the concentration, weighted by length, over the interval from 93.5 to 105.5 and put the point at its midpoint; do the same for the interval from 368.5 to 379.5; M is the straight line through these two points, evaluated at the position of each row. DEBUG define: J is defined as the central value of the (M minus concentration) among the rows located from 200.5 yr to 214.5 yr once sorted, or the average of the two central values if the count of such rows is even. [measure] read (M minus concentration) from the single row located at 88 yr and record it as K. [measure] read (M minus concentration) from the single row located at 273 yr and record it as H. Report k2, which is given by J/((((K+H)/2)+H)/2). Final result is 1.6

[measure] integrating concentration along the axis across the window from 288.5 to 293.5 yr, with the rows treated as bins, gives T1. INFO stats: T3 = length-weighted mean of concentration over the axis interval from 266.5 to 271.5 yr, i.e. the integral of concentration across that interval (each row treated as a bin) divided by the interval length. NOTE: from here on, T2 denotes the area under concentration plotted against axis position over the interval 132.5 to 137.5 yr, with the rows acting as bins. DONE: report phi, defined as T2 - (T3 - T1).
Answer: 50.8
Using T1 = 28.5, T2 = 28.1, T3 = 5.81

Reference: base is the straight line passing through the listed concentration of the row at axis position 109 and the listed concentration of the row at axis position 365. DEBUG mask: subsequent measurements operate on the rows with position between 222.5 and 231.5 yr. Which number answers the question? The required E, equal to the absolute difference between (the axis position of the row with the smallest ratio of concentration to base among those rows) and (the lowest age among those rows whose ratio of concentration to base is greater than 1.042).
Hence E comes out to 2 yr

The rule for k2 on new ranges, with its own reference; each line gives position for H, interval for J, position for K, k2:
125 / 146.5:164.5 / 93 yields 0.0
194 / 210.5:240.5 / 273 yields 1.5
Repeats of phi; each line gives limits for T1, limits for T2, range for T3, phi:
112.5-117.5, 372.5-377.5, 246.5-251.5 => 49.0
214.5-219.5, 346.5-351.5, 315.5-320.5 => 50.5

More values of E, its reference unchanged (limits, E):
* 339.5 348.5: 3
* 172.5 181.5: 2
